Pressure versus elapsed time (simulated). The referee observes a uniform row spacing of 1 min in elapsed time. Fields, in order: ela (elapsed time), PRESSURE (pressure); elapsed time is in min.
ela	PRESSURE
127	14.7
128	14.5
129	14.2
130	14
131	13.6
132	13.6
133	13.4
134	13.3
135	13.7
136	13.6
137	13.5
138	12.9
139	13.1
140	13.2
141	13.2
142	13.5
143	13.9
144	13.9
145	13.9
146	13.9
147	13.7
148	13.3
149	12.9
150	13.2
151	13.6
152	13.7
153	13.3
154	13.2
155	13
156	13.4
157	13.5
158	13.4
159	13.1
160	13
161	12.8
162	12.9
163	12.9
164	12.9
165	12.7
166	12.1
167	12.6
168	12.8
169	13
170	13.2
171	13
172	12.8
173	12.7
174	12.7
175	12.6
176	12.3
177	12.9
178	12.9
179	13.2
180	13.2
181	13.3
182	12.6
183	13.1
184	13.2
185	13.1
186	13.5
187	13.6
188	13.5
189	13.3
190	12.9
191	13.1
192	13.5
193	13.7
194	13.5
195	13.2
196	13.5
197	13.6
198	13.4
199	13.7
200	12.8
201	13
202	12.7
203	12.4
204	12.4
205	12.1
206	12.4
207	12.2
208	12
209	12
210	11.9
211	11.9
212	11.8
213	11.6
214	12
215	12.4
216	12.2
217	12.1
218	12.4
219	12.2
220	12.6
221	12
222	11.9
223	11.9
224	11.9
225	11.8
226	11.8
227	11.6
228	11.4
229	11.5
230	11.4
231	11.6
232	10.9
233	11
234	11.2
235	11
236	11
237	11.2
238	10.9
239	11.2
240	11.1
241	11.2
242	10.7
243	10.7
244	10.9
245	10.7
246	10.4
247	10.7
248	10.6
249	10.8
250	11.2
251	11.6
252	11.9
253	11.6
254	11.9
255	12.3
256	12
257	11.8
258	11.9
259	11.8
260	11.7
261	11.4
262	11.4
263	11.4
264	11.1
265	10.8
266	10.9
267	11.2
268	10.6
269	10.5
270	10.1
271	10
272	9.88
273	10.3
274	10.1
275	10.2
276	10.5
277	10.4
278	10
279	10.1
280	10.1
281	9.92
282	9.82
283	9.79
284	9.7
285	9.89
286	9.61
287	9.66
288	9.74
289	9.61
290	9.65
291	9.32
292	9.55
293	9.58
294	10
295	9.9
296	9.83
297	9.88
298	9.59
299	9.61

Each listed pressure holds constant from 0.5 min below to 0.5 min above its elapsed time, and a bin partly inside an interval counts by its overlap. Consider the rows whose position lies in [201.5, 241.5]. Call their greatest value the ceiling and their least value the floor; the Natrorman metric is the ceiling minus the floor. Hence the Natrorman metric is 1.80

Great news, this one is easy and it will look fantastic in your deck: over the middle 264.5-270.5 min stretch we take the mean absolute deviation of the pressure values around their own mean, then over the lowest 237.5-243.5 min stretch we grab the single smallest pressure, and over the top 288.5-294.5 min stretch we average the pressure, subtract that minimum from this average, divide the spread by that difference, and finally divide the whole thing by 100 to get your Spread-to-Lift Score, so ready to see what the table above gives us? -0.0026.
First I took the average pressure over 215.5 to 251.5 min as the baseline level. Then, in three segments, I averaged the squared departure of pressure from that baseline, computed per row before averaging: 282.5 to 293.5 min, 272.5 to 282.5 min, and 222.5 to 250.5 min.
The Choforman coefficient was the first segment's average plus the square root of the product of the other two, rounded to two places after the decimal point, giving 3.57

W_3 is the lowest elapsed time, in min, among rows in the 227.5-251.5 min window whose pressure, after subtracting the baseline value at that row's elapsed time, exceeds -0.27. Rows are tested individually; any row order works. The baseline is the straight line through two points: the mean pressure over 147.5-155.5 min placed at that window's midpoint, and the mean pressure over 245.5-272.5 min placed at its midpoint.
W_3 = 229 min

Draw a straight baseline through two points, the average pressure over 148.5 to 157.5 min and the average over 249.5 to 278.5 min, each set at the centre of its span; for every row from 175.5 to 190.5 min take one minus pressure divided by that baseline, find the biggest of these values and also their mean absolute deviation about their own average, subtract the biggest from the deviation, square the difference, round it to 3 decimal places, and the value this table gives 0.000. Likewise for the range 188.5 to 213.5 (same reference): 0.000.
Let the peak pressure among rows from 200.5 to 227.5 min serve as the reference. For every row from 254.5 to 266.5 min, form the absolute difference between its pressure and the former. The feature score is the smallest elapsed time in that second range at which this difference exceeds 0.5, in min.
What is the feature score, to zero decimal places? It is 255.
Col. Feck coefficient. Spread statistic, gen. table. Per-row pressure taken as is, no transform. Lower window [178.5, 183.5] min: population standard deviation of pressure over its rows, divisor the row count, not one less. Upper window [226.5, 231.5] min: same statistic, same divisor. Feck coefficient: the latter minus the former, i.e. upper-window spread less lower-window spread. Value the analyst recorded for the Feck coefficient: -0.16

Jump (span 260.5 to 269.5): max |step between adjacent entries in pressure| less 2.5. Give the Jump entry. -1.90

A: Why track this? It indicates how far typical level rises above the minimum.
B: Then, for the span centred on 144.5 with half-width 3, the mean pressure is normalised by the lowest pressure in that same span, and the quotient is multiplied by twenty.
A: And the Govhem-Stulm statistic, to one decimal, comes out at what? 20.4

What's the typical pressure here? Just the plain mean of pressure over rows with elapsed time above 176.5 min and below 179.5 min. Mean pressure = 13.0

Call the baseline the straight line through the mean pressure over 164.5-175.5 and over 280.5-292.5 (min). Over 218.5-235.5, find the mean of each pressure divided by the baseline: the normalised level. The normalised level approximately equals 1.03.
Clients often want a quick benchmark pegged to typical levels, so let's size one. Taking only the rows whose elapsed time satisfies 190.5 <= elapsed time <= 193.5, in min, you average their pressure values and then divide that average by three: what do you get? 4.5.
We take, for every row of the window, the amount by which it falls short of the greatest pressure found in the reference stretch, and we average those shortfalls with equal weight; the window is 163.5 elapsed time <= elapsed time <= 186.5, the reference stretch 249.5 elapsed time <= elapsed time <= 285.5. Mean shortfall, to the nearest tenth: -0.6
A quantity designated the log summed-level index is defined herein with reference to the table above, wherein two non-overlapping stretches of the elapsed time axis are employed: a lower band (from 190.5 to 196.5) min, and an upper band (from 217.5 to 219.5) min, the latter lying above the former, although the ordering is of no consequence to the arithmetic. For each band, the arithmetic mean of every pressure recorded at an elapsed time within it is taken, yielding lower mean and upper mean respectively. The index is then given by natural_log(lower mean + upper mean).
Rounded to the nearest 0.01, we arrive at 3.25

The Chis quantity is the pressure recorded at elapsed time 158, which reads 13.4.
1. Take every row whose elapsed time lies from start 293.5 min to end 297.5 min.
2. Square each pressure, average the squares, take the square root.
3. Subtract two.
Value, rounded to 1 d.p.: 7.9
